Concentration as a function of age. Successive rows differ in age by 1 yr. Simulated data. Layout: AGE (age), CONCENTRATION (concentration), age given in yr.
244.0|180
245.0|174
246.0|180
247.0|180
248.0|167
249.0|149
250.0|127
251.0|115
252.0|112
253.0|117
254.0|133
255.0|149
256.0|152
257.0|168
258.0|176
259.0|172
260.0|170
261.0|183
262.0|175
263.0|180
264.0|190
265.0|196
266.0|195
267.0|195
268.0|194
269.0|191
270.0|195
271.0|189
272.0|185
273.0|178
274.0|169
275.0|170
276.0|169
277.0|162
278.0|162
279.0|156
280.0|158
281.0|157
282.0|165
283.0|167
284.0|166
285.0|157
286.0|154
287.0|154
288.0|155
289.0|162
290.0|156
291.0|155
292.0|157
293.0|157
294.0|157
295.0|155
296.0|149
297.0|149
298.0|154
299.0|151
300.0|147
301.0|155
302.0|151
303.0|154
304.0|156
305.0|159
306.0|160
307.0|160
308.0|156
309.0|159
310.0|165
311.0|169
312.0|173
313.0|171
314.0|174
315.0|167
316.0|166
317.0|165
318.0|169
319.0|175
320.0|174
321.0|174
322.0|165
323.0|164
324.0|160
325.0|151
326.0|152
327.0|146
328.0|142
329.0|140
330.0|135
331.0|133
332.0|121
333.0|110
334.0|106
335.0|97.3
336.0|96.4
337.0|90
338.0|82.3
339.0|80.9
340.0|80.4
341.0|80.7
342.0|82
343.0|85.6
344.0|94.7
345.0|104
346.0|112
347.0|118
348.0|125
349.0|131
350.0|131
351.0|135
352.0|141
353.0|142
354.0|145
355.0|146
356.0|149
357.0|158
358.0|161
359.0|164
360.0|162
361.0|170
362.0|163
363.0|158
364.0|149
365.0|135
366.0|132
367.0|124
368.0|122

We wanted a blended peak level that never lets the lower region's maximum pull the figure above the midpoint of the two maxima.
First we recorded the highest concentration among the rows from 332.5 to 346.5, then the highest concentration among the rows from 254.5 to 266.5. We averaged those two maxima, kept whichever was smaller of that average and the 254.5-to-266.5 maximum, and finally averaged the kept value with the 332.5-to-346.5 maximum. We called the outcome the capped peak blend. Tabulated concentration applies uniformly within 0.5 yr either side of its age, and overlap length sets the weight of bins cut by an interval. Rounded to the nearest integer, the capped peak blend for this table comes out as 133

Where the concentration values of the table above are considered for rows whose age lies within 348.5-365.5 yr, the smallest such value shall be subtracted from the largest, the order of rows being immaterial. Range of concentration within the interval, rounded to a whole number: 39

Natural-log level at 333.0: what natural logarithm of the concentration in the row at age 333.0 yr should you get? 4.70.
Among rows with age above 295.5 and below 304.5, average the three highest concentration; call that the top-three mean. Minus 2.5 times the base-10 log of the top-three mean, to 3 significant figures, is -5.48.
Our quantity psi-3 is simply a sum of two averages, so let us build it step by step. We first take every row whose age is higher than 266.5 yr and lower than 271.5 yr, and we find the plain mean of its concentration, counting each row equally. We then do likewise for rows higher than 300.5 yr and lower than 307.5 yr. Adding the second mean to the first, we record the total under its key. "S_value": 349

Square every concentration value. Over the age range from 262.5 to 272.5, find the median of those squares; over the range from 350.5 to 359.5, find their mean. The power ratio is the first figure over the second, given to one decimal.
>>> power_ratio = 1.7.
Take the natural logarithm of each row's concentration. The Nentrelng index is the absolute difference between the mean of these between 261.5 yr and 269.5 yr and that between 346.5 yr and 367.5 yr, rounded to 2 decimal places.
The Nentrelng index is 0.27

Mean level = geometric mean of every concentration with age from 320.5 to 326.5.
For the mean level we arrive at 161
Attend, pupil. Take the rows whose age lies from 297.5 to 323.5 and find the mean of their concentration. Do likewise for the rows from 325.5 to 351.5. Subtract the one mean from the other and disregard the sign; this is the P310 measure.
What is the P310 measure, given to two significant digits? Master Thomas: 51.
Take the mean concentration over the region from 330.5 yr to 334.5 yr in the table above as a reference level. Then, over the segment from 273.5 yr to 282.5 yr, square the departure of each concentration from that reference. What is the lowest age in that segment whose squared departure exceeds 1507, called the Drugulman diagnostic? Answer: 274.0 yr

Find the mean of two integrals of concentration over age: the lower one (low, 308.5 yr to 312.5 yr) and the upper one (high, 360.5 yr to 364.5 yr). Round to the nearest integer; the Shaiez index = 653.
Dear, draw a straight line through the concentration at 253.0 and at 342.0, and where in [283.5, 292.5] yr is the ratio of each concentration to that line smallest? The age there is 286.0 yr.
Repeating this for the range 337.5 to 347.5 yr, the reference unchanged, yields 340.0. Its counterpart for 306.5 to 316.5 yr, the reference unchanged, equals 308.0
